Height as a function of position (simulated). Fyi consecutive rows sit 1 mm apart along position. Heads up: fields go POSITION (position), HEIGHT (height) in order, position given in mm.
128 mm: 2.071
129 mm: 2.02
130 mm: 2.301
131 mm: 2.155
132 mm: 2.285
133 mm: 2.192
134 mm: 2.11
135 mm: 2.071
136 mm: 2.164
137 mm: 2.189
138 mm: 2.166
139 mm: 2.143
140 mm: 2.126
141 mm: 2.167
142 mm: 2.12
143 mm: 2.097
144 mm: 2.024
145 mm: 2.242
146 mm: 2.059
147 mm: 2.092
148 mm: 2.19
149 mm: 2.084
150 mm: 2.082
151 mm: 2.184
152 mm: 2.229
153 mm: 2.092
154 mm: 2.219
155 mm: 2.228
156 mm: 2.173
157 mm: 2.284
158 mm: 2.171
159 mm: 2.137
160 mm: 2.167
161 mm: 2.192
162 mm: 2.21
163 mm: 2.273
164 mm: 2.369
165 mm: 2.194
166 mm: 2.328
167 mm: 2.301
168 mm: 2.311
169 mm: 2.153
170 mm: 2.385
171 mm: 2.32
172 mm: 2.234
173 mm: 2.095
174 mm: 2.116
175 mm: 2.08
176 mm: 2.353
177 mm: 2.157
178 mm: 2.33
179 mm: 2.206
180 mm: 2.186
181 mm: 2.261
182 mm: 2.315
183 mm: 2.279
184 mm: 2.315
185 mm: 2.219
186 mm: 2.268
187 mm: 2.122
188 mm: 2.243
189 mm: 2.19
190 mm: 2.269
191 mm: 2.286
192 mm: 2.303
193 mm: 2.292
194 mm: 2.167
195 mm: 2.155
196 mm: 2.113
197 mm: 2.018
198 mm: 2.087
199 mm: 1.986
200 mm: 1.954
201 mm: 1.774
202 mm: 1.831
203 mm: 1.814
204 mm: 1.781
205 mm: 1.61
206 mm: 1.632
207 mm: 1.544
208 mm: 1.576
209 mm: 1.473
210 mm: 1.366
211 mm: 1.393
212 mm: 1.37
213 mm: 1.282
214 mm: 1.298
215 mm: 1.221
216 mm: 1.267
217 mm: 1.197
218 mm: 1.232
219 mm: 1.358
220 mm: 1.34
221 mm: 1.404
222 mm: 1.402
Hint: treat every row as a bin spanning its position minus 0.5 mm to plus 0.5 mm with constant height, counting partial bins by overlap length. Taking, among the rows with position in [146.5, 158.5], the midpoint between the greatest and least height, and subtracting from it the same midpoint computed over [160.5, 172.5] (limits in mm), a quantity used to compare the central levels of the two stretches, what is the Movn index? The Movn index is -0.086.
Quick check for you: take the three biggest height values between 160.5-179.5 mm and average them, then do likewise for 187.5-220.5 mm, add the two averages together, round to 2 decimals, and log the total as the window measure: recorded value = 4.66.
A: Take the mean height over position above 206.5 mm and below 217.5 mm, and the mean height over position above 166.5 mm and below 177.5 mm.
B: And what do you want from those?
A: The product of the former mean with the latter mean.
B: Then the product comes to 3.0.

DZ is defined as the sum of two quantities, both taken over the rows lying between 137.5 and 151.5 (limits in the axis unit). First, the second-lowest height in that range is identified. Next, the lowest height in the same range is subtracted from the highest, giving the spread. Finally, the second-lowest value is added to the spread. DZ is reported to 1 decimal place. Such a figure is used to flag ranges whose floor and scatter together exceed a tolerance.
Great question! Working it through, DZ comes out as 2.3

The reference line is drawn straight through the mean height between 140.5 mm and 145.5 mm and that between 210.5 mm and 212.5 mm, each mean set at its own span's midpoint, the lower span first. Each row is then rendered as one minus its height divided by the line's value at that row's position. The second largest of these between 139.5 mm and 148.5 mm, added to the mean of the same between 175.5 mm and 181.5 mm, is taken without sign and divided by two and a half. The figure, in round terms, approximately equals 0.11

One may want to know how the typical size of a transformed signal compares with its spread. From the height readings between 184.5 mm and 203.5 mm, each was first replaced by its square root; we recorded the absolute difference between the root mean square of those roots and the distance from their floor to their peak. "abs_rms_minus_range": 1.27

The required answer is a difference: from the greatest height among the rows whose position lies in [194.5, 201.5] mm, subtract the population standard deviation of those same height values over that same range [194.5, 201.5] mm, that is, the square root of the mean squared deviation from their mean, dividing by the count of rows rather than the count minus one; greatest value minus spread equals 2.04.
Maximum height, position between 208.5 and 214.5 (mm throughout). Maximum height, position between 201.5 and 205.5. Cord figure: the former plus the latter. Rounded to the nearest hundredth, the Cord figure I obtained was 3.30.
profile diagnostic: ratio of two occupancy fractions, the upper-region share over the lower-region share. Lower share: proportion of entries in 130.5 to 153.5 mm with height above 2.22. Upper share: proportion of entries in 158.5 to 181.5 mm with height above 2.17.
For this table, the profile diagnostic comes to 5.3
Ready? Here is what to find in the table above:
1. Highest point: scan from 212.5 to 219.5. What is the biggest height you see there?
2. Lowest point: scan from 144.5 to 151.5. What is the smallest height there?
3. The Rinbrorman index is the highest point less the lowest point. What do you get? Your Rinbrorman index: -0.7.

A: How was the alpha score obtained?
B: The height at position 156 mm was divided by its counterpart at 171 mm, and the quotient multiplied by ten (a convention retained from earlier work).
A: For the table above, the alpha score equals 9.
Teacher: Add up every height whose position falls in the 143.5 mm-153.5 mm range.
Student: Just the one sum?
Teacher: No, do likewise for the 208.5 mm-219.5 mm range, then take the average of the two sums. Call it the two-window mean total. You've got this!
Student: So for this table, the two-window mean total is 18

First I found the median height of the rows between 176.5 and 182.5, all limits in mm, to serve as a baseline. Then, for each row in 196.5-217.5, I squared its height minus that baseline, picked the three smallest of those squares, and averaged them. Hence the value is 0.043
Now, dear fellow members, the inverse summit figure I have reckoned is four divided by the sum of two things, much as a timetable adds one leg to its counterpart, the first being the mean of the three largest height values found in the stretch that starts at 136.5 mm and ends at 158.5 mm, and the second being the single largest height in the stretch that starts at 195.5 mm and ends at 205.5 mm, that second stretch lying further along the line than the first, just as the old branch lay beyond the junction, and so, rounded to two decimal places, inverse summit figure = 0.92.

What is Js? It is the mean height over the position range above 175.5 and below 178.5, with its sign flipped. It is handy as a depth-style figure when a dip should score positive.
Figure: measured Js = -2.28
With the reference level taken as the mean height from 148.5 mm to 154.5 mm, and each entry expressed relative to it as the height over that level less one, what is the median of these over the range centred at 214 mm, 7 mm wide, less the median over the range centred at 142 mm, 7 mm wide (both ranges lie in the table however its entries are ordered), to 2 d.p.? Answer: -0.39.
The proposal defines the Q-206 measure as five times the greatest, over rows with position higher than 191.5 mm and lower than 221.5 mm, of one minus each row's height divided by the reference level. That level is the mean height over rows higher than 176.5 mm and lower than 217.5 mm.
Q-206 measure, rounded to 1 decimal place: 1.9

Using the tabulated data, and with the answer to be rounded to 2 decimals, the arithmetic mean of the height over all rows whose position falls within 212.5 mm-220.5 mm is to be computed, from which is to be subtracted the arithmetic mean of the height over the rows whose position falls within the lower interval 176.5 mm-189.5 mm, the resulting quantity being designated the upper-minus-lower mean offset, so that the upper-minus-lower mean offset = -0.96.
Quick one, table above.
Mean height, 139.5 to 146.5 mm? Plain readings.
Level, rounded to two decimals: 2.12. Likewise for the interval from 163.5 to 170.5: 2.29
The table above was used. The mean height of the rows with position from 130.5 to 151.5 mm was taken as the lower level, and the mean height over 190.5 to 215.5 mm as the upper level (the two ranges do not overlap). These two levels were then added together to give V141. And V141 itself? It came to 3.9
